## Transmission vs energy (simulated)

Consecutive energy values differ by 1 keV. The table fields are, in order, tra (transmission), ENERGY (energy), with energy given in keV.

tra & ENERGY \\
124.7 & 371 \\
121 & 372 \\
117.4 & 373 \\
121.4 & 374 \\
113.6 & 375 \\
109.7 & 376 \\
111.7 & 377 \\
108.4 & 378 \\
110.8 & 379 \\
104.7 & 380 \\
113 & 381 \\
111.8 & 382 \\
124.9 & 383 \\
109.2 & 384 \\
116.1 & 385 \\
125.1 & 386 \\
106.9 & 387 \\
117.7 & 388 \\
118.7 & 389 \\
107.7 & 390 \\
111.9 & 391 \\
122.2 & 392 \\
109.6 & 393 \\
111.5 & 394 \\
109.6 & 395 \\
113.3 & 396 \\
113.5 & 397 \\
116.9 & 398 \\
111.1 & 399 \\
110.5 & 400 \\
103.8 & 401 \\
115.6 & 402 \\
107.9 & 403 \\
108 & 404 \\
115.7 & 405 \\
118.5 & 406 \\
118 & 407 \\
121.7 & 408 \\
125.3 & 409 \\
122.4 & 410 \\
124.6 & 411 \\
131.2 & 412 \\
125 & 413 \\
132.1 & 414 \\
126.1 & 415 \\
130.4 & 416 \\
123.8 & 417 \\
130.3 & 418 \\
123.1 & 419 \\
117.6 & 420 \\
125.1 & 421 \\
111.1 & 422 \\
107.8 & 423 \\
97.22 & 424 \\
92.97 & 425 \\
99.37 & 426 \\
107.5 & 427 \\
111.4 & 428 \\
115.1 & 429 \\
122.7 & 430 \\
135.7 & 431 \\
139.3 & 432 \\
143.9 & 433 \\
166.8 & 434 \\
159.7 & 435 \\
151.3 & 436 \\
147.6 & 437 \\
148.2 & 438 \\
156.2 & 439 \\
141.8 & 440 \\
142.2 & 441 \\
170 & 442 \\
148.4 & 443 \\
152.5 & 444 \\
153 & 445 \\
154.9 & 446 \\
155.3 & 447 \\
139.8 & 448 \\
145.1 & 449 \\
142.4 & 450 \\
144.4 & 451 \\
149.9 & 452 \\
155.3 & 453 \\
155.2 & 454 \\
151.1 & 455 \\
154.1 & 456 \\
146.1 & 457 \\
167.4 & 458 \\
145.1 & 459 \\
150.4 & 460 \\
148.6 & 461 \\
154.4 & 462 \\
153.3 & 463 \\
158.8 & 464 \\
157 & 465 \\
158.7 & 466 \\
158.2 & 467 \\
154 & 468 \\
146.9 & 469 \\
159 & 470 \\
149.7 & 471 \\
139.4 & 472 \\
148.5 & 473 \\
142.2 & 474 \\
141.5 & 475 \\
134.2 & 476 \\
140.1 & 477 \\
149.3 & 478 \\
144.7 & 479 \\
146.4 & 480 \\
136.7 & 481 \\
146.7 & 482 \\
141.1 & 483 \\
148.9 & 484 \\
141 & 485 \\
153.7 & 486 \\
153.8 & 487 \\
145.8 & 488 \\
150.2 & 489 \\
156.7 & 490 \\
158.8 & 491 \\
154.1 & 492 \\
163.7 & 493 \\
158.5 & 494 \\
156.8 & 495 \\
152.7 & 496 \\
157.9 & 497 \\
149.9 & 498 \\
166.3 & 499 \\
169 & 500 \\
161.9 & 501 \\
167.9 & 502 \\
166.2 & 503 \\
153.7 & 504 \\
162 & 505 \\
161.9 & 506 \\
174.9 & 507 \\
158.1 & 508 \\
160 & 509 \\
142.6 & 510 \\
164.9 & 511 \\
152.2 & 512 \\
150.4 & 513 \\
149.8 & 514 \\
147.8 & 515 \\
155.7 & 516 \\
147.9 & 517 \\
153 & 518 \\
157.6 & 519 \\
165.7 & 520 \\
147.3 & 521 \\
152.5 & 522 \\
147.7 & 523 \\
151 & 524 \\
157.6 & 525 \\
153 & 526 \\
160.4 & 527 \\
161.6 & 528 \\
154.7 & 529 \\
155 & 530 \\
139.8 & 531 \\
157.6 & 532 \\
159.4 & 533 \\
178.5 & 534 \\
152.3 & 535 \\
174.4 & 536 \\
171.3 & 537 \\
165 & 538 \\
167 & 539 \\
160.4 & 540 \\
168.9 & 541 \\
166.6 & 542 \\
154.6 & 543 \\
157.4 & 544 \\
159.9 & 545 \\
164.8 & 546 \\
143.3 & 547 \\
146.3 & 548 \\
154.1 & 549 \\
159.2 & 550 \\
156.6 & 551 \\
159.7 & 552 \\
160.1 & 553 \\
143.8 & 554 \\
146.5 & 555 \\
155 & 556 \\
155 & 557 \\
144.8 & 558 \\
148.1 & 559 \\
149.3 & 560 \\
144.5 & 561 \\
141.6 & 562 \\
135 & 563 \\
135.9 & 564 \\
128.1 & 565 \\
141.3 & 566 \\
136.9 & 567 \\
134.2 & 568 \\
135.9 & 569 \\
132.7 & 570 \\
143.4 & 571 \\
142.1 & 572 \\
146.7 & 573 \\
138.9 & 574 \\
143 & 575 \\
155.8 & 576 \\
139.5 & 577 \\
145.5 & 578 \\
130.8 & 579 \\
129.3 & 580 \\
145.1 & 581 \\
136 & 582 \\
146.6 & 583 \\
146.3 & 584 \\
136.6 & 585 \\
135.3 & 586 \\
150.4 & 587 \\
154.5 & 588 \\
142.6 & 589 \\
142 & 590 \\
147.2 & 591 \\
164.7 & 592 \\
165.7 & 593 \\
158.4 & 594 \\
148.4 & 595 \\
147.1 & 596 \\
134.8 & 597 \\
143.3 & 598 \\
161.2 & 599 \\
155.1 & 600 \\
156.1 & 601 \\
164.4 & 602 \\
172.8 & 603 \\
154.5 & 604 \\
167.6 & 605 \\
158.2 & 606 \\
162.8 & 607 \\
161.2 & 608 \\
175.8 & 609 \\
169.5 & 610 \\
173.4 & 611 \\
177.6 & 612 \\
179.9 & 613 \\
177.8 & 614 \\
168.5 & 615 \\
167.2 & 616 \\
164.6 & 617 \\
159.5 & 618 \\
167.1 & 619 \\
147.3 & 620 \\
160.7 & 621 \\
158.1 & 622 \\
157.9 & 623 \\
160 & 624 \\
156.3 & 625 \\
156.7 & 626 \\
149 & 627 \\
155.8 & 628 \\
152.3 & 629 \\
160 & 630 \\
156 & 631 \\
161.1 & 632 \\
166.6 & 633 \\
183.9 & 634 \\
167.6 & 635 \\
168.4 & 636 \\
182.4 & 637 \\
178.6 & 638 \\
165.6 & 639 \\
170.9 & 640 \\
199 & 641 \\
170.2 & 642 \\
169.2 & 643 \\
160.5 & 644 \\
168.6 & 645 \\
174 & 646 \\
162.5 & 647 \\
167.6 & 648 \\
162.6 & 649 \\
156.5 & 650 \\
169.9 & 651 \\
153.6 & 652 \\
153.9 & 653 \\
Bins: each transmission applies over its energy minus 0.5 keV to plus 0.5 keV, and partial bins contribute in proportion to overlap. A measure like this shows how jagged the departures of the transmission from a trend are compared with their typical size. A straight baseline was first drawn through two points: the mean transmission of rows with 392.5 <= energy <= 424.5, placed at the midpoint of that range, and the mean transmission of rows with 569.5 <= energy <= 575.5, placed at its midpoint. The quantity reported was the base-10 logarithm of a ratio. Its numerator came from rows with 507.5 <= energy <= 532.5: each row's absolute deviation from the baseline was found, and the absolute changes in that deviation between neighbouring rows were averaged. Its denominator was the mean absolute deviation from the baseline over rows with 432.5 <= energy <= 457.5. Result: -0.57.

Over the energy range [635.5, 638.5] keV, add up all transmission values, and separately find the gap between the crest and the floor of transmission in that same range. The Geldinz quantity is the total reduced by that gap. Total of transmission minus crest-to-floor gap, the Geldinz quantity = 515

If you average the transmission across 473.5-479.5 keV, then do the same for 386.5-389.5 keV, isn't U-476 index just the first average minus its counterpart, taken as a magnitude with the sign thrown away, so 28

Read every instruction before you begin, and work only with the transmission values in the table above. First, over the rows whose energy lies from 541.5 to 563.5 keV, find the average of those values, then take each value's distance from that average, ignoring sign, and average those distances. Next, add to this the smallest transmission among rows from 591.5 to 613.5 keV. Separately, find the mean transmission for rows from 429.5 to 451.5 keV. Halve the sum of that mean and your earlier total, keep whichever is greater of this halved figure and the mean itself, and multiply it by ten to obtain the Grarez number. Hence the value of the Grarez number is 1482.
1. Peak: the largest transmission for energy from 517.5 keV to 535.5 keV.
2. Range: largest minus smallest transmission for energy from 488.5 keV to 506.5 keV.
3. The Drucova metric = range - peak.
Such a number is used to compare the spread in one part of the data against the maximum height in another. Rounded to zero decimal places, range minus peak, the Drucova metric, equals -159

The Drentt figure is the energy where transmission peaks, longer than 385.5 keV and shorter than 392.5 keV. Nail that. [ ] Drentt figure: 386 keV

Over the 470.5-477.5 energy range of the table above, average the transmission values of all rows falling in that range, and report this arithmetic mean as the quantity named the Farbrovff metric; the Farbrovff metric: 142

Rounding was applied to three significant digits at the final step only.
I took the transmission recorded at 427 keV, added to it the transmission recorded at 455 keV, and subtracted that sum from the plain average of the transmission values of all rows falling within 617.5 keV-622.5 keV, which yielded -100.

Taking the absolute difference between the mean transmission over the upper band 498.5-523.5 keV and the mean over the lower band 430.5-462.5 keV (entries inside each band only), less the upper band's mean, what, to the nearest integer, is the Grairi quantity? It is -151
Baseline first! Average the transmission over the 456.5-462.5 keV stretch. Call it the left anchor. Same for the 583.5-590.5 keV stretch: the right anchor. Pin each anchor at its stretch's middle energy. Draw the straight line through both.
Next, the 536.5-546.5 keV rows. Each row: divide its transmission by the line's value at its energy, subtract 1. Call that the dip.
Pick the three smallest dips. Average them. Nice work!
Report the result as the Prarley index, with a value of 0.07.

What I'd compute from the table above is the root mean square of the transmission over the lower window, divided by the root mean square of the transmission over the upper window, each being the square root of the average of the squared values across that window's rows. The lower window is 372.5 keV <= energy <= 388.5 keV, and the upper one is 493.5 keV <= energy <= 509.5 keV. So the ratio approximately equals 0.71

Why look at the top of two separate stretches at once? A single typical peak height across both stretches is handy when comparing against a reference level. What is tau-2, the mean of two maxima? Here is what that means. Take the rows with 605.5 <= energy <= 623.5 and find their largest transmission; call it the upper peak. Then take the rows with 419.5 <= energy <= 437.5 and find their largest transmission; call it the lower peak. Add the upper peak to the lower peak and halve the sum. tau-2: 173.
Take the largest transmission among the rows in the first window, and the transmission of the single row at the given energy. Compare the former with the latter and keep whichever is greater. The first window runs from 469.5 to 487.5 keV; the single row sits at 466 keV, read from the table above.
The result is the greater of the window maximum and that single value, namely 159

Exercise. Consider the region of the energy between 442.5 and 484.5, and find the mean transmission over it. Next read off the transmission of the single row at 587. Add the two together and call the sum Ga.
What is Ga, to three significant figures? 300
